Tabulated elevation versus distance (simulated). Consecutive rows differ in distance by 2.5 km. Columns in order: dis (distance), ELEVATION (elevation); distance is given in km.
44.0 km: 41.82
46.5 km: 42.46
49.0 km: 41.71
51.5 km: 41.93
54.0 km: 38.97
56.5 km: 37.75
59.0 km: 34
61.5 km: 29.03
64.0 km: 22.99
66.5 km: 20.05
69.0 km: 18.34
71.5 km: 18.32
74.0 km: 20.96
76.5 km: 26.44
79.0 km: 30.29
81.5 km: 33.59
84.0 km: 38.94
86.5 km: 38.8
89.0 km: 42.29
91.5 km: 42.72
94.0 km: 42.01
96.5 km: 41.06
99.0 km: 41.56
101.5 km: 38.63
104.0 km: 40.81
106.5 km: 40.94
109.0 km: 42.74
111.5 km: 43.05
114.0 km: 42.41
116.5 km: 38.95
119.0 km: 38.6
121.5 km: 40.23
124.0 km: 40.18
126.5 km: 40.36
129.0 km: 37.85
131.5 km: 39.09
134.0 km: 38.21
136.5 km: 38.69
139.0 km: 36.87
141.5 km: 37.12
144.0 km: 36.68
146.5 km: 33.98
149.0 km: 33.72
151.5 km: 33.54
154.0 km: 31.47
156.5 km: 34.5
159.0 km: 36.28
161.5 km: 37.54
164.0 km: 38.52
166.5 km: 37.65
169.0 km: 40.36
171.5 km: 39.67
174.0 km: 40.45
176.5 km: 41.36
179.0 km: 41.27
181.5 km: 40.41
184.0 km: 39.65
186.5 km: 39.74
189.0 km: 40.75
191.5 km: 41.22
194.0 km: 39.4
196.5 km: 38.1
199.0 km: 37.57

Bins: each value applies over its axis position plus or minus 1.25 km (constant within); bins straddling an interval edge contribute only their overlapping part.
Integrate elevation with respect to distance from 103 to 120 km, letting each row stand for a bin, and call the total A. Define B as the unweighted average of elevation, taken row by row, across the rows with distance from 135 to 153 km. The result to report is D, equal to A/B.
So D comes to 20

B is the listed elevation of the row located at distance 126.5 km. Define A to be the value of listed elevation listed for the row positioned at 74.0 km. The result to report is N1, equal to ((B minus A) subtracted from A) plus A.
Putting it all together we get 23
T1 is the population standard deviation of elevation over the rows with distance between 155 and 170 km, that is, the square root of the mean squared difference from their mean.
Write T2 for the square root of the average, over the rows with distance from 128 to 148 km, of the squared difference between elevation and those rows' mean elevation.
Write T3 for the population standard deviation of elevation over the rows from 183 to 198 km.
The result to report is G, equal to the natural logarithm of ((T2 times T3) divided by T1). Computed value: -0.2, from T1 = 1.8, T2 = 1.50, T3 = 1.0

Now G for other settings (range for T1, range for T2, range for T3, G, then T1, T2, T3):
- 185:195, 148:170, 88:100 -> 0.7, 0.7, 2.68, 0.6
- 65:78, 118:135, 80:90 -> 0.0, 3.0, 0.97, 3.1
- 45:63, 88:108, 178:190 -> -1.8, 4.6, 1.18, 0.6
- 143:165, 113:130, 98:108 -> -0.3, 2.1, 1.38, 1.1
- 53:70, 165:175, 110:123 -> -1.4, 7.8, 1.13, 1.8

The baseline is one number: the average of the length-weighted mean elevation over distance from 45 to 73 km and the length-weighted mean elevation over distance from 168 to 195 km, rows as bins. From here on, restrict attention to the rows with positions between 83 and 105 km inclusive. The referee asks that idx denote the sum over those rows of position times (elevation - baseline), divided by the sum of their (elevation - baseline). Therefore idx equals 94.2 km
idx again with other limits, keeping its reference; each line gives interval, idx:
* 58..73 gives 67.2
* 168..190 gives 179.0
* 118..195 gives 163.7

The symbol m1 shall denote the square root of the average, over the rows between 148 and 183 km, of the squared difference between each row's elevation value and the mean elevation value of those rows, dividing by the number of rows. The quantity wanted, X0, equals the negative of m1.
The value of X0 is -3.1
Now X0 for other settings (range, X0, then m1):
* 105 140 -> -1.8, 1.8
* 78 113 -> -3.6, 3.6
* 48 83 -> -8.3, 8.3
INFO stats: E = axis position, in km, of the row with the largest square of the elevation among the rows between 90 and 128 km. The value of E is 111.5 km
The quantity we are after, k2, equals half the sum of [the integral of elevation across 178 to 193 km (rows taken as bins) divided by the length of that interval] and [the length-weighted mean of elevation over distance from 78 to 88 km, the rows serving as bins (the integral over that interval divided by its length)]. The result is 38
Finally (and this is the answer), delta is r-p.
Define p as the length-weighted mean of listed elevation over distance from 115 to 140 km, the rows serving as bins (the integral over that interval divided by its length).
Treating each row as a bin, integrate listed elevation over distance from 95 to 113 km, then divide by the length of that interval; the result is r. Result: 2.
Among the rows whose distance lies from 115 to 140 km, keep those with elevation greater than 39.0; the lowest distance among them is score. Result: 121.5 km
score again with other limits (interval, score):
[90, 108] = 91.5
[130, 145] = 131.5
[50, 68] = 51.5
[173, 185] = 174.0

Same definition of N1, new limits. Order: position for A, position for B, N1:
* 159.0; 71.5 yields 91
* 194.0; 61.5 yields 89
